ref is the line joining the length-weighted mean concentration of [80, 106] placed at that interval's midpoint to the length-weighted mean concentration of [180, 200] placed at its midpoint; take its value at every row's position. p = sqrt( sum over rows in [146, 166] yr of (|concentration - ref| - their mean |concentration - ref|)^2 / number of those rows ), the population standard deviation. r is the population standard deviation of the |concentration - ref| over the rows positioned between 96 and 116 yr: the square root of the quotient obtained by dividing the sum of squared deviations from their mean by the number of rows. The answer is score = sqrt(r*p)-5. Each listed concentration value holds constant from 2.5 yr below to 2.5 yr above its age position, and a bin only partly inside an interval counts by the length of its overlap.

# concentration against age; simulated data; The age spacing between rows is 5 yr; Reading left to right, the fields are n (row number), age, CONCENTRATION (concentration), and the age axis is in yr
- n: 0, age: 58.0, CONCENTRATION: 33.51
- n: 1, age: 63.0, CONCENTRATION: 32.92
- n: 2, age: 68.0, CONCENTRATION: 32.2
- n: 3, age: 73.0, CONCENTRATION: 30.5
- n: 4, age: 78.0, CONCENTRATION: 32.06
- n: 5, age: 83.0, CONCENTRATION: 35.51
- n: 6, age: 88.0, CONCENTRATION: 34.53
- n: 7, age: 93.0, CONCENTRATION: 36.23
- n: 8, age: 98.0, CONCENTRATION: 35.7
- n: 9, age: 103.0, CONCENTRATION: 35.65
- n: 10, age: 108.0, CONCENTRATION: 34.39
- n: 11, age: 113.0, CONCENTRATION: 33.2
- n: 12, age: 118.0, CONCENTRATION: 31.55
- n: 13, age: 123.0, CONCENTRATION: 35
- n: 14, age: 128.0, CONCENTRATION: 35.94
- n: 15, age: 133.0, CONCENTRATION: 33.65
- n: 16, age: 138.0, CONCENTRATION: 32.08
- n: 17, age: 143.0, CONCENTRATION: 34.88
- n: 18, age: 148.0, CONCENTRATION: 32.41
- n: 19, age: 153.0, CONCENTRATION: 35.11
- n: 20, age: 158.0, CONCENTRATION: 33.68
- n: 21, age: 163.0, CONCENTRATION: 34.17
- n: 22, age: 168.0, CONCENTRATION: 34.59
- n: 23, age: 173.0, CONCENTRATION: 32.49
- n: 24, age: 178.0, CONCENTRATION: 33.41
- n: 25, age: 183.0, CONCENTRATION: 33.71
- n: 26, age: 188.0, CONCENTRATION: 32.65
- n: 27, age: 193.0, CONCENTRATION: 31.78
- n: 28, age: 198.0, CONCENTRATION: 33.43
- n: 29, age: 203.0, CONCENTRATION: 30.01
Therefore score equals -4.44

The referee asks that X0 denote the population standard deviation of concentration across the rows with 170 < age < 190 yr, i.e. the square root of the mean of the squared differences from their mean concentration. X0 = 0.5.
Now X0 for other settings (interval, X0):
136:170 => 1.1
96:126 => 1.5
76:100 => 1.5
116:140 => 1.7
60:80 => 0.9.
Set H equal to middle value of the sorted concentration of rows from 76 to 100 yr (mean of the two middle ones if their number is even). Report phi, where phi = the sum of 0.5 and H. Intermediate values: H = 35.5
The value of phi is 36.0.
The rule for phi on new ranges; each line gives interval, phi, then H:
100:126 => 34.9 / 34.4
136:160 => 34.2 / 33.7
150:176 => 34.7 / 34.2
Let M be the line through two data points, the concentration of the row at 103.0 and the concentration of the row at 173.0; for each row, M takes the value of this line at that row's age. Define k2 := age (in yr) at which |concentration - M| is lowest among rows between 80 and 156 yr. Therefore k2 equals 103.0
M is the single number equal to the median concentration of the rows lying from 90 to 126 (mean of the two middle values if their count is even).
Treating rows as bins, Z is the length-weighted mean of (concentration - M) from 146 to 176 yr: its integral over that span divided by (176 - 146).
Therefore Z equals -1.2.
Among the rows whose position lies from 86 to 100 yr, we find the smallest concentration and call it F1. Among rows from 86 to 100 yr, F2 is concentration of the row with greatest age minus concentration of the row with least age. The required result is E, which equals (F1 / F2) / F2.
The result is 25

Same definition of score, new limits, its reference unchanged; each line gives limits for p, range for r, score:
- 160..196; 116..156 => -4.47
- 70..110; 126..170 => -3.97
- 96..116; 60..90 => -4.03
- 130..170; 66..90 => -3.91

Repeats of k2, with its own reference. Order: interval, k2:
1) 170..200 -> 173.0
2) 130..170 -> 158.0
